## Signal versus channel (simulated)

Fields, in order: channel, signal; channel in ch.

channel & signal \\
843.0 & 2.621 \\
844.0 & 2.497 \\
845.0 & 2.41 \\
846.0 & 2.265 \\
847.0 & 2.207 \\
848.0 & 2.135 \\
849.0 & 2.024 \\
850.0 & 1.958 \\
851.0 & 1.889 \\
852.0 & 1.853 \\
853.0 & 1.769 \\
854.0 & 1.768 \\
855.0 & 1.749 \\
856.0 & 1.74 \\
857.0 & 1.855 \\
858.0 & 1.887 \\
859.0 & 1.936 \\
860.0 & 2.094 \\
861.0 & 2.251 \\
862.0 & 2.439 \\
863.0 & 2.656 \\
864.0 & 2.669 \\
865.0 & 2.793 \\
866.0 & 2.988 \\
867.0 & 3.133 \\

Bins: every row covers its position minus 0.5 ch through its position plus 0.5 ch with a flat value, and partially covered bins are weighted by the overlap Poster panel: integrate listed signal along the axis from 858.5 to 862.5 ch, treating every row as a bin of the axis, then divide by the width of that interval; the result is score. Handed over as 2.2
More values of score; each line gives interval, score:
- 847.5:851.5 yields 2.0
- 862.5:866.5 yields 2.8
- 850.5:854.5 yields 1.8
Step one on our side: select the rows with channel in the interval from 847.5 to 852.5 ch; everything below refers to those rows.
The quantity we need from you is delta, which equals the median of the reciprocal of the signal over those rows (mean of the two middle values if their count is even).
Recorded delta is 0.51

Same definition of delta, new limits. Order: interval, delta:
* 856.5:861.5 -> 0.52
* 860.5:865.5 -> 0.38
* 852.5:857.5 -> 0.57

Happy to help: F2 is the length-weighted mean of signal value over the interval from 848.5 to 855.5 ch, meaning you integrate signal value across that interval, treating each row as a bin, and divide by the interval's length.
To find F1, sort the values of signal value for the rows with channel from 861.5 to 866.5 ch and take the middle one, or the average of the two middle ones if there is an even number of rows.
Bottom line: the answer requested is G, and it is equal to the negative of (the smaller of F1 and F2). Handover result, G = -1.86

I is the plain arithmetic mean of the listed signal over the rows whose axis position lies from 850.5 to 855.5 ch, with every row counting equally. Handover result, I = 1.81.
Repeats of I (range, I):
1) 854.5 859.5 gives 1.83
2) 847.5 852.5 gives 1.97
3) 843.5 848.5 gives 2.30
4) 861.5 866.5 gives 2.71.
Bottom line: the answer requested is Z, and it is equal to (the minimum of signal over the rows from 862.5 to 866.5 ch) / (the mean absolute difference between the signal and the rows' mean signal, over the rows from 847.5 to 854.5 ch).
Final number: 25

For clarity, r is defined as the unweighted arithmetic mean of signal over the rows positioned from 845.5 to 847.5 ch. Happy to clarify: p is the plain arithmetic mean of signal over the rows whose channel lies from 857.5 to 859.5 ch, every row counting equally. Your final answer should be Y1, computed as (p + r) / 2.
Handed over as 2.07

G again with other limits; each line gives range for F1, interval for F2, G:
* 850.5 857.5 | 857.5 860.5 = -1.77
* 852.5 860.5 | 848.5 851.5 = -1.81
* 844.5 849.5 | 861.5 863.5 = -2.21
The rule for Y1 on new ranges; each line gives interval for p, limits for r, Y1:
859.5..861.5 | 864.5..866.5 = 2.53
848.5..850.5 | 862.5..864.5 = 2.33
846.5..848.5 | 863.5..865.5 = 2.45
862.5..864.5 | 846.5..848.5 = 2.42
